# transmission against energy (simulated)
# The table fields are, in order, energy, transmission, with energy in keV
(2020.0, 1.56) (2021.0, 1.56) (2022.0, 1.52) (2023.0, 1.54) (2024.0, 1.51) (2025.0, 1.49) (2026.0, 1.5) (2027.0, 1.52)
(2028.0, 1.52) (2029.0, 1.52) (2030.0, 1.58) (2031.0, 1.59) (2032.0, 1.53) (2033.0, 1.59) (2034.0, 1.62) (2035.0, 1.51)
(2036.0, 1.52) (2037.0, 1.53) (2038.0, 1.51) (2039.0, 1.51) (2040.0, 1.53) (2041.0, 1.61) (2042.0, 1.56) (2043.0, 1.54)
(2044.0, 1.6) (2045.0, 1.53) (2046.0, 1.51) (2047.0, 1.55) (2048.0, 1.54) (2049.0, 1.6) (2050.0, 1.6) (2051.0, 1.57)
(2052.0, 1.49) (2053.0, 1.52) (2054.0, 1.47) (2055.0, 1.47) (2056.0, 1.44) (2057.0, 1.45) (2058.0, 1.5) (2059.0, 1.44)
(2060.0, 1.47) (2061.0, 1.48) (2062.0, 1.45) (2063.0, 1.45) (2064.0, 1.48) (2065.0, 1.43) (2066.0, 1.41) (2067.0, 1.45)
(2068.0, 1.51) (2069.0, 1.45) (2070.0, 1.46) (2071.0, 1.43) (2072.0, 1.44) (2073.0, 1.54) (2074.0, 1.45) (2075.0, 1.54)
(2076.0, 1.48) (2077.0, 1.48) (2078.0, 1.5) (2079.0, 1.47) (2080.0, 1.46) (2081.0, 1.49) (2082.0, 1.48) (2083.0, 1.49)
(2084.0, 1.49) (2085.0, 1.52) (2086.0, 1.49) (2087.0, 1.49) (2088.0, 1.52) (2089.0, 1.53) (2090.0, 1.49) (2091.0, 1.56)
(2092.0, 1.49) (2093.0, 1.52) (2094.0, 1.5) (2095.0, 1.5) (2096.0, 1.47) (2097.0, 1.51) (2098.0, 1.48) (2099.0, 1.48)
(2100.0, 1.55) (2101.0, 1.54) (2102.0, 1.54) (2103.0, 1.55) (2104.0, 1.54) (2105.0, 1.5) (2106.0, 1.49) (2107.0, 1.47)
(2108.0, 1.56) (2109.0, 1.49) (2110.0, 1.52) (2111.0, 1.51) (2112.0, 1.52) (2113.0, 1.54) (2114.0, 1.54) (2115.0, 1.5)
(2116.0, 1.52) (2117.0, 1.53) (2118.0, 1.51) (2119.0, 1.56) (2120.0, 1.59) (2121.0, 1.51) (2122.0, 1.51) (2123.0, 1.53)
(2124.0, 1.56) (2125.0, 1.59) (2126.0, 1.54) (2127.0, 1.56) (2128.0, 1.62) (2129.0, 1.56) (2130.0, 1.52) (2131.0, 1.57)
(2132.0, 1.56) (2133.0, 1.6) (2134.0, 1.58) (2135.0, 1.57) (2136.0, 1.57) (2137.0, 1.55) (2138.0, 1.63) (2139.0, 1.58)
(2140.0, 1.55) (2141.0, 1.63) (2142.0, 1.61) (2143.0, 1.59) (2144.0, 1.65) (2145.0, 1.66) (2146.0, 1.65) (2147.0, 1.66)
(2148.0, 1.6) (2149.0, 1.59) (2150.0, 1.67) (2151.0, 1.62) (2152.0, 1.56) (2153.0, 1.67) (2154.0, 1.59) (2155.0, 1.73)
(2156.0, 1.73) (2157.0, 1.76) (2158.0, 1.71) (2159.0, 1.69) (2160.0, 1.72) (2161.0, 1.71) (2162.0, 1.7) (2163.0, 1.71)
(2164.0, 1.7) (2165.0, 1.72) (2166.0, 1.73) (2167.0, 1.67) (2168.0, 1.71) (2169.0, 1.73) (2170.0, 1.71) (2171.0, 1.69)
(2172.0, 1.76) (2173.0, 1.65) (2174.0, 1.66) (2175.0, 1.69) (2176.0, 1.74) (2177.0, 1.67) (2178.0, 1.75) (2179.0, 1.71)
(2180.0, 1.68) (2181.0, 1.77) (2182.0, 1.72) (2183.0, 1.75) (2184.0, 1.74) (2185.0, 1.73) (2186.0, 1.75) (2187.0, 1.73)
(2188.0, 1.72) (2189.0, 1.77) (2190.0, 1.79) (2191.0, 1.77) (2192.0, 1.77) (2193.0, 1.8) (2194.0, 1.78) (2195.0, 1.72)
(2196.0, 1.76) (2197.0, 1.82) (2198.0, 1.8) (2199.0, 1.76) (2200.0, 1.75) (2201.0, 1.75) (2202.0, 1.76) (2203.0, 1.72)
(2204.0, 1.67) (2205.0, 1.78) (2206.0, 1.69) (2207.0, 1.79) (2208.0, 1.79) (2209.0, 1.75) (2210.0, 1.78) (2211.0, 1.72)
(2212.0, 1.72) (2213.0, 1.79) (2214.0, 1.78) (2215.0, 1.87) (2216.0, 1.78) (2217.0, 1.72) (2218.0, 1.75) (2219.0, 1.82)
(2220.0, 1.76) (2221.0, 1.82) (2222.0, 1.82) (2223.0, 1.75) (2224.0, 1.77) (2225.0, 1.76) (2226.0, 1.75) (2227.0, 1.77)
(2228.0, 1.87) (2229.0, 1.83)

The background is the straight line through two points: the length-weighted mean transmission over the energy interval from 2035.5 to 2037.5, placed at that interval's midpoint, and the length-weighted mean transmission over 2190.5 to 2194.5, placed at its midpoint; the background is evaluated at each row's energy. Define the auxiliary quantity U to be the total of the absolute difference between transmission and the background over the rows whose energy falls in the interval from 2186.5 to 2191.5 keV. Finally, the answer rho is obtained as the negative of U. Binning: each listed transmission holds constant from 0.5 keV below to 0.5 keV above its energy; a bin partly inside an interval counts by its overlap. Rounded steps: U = 0.12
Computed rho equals -0.1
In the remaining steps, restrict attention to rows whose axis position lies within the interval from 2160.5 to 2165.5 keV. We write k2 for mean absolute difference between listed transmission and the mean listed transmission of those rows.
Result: 0.006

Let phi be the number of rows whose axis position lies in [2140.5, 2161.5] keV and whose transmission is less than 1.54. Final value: 0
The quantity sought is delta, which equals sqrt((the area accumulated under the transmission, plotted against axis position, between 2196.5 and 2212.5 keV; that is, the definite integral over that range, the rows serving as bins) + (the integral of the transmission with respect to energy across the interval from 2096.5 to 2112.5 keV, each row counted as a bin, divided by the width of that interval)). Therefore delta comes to 5.4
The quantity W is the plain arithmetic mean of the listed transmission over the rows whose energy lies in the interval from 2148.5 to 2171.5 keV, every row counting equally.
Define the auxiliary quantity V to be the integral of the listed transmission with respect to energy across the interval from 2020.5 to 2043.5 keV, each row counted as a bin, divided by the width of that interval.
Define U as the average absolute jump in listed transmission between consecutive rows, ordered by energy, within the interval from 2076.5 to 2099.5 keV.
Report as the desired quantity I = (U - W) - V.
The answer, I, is -3.20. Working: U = 0.025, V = 1.54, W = 1.69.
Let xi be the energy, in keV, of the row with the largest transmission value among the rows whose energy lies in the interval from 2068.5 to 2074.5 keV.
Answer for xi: 2073.0 keV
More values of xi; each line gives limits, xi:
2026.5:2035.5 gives 2034.0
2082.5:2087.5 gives 2085.0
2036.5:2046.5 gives 2041.0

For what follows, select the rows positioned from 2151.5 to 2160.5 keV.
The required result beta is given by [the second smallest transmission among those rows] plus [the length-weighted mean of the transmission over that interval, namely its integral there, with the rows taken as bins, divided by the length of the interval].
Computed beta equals 3.3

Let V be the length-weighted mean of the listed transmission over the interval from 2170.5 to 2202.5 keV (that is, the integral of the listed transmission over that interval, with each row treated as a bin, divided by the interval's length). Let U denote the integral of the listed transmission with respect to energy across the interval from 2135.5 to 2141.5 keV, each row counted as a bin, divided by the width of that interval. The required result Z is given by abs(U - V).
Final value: 0.16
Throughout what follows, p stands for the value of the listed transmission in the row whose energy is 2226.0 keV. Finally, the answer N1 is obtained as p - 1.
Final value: 0.75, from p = 1.75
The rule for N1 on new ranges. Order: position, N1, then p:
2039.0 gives 0.51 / 1.51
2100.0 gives 0.55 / 1.55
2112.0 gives 0.52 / 1.52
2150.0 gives 0.67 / 1.67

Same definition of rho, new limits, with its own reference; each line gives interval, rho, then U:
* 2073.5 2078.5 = -0.5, 0.50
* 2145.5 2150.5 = -0.4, 0.37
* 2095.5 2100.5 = -0.6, 0.64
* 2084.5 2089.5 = -0.5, 0.49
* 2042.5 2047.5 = -0.1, 0.11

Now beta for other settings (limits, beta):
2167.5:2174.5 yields 3.4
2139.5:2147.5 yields 3.2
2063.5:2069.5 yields 2.9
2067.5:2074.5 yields 2.9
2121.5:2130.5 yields 3.1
